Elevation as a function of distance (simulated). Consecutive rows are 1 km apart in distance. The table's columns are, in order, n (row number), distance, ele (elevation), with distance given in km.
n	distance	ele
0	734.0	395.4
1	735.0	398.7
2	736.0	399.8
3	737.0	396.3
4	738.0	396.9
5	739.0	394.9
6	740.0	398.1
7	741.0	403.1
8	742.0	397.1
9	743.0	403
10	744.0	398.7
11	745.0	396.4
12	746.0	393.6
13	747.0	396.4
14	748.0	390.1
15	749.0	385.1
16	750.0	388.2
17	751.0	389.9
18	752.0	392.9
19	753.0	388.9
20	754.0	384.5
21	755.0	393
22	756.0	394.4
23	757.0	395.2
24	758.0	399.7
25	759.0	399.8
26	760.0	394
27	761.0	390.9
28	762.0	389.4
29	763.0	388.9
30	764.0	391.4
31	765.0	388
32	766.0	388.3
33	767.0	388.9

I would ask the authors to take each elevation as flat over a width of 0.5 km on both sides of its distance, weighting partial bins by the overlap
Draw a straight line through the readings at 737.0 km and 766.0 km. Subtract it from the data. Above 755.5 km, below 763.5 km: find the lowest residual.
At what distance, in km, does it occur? 763.0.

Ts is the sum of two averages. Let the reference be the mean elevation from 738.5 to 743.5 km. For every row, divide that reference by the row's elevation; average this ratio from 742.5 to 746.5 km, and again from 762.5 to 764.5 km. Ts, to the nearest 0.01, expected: 2.03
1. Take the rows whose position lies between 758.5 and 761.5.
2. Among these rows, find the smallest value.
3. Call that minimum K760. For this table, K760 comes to 390.9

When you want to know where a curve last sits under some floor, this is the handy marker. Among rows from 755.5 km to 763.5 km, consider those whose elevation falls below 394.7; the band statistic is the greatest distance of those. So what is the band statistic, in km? 763.0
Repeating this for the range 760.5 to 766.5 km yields 766.0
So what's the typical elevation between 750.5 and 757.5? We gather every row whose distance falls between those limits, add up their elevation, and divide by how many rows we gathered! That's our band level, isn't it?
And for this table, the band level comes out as 391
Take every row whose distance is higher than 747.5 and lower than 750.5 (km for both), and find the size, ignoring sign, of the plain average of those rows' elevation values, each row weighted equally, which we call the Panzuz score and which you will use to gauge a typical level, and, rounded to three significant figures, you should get 388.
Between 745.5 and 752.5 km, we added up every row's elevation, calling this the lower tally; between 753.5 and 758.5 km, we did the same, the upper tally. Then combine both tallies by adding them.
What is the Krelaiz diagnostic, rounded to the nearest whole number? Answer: 4703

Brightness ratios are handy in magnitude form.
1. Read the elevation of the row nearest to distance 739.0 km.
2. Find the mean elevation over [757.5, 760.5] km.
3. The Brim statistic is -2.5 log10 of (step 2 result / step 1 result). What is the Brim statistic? -0.008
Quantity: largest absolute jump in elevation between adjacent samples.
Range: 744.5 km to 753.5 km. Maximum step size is 6.3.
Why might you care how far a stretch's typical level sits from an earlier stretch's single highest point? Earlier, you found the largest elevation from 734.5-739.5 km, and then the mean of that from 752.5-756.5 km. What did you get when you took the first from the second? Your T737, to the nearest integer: -10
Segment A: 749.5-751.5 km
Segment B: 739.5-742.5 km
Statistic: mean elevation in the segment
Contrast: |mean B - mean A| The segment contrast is 10.4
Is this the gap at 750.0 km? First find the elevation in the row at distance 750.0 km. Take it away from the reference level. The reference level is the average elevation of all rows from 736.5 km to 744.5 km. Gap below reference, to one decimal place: 10.3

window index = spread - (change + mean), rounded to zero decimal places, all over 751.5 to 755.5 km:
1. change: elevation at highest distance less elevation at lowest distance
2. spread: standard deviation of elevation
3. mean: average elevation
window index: -386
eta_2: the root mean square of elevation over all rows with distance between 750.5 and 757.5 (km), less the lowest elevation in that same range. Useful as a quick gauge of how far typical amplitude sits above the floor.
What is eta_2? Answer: 7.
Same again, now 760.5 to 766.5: 1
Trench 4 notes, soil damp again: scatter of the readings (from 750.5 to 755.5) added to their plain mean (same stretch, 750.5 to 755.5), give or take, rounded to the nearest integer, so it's 393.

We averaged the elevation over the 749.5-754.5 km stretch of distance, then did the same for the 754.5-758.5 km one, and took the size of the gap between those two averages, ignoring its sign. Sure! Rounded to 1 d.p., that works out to 6.7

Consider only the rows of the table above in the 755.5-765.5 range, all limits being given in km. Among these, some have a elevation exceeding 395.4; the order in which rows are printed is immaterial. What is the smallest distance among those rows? 758.0 km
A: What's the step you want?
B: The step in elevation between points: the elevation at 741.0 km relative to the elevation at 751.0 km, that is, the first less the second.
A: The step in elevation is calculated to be 13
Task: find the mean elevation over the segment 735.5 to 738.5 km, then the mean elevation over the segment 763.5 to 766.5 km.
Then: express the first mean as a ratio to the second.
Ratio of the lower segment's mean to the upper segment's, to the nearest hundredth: 1.02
